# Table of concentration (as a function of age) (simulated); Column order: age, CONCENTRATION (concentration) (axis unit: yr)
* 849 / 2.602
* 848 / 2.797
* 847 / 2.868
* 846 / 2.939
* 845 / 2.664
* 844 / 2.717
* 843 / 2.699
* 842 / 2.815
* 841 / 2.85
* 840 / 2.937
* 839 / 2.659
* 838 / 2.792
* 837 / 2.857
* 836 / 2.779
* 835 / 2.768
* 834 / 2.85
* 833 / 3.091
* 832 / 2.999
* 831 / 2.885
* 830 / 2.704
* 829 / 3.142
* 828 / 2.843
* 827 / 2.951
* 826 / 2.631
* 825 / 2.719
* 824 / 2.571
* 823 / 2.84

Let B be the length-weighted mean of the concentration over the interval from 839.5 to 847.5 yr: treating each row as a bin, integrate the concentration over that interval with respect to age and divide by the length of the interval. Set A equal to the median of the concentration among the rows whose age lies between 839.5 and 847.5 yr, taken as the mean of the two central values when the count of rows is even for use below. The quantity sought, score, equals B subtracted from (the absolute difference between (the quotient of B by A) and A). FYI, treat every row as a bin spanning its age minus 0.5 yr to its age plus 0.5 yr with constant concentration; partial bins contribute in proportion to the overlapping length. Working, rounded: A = 2.83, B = 2.81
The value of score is -0.97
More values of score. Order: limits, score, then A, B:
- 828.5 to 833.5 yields -0.95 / 3.00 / 2.96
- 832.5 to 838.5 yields -1.05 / 2.82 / 2.86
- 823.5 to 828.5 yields -1.03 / 2.72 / 2.74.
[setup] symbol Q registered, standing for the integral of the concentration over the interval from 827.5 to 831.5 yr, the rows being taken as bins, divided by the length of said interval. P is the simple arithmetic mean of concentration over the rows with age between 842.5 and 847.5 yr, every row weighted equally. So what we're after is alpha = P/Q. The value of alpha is 0.96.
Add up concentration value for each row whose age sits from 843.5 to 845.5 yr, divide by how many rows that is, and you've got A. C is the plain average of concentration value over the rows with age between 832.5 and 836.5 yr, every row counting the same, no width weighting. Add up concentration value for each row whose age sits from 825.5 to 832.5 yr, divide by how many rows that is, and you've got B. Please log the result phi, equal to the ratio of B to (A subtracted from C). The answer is 16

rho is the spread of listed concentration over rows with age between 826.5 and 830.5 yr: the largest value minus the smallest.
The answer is 0.438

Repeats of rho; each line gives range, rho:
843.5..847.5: 0.275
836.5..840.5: 0.278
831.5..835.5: 0.323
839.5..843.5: 0.238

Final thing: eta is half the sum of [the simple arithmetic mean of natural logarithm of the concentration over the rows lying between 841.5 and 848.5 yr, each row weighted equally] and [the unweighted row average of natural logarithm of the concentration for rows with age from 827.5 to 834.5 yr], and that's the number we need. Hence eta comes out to 1.049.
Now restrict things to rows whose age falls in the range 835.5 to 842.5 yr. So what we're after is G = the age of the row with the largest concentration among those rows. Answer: 840 yr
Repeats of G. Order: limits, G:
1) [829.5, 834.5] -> 833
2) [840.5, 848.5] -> 846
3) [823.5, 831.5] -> 829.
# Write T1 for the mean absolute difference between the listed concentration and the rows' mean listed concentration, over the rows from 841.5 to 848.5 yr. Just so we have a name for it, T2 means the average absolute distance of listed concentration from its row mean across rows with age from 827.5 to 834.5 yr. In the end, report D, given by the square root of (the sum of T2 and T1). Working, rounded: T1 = 0.08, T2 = 0.126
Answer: 0.45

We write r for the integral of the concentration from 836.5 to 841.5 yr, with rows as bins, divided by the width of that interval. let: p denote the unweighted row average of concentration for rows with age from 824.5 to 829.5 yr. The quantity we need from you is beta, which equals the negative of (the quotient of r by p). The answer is -0.99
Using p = 2.857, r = 2.82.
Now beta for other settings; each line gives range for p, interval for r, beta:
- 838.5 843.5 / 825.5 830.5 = -1.02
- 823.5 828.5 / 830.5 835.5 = -1.06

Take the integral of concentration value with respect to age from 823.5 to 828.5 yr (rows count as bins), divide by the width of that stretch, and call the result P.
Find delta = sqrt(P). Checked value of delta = 1.66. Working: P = 2.74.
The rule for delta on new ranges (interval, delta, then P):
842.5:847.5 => 1.67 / 2.78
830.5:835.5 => 1.71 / 2.92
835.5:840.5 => 1.67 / 2.80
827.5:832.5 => 1.71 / 2.91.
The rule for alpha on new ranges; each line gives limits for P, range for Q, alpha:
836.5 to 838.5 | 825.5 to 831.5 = 0.99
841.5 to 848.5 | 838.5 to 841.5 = 0.99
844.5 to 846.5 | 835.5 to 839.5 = 1.01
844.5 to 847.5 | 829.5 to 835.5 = 0.98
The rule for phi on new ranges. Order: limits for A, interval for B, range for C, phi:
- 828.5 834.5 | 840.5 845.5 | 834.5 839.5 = -16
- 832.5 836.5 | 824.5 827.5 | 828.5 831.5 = 72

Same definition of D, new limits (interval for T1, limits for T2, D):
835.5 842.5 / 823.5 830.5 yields 0.47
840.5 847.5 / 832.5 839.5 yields 0.42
